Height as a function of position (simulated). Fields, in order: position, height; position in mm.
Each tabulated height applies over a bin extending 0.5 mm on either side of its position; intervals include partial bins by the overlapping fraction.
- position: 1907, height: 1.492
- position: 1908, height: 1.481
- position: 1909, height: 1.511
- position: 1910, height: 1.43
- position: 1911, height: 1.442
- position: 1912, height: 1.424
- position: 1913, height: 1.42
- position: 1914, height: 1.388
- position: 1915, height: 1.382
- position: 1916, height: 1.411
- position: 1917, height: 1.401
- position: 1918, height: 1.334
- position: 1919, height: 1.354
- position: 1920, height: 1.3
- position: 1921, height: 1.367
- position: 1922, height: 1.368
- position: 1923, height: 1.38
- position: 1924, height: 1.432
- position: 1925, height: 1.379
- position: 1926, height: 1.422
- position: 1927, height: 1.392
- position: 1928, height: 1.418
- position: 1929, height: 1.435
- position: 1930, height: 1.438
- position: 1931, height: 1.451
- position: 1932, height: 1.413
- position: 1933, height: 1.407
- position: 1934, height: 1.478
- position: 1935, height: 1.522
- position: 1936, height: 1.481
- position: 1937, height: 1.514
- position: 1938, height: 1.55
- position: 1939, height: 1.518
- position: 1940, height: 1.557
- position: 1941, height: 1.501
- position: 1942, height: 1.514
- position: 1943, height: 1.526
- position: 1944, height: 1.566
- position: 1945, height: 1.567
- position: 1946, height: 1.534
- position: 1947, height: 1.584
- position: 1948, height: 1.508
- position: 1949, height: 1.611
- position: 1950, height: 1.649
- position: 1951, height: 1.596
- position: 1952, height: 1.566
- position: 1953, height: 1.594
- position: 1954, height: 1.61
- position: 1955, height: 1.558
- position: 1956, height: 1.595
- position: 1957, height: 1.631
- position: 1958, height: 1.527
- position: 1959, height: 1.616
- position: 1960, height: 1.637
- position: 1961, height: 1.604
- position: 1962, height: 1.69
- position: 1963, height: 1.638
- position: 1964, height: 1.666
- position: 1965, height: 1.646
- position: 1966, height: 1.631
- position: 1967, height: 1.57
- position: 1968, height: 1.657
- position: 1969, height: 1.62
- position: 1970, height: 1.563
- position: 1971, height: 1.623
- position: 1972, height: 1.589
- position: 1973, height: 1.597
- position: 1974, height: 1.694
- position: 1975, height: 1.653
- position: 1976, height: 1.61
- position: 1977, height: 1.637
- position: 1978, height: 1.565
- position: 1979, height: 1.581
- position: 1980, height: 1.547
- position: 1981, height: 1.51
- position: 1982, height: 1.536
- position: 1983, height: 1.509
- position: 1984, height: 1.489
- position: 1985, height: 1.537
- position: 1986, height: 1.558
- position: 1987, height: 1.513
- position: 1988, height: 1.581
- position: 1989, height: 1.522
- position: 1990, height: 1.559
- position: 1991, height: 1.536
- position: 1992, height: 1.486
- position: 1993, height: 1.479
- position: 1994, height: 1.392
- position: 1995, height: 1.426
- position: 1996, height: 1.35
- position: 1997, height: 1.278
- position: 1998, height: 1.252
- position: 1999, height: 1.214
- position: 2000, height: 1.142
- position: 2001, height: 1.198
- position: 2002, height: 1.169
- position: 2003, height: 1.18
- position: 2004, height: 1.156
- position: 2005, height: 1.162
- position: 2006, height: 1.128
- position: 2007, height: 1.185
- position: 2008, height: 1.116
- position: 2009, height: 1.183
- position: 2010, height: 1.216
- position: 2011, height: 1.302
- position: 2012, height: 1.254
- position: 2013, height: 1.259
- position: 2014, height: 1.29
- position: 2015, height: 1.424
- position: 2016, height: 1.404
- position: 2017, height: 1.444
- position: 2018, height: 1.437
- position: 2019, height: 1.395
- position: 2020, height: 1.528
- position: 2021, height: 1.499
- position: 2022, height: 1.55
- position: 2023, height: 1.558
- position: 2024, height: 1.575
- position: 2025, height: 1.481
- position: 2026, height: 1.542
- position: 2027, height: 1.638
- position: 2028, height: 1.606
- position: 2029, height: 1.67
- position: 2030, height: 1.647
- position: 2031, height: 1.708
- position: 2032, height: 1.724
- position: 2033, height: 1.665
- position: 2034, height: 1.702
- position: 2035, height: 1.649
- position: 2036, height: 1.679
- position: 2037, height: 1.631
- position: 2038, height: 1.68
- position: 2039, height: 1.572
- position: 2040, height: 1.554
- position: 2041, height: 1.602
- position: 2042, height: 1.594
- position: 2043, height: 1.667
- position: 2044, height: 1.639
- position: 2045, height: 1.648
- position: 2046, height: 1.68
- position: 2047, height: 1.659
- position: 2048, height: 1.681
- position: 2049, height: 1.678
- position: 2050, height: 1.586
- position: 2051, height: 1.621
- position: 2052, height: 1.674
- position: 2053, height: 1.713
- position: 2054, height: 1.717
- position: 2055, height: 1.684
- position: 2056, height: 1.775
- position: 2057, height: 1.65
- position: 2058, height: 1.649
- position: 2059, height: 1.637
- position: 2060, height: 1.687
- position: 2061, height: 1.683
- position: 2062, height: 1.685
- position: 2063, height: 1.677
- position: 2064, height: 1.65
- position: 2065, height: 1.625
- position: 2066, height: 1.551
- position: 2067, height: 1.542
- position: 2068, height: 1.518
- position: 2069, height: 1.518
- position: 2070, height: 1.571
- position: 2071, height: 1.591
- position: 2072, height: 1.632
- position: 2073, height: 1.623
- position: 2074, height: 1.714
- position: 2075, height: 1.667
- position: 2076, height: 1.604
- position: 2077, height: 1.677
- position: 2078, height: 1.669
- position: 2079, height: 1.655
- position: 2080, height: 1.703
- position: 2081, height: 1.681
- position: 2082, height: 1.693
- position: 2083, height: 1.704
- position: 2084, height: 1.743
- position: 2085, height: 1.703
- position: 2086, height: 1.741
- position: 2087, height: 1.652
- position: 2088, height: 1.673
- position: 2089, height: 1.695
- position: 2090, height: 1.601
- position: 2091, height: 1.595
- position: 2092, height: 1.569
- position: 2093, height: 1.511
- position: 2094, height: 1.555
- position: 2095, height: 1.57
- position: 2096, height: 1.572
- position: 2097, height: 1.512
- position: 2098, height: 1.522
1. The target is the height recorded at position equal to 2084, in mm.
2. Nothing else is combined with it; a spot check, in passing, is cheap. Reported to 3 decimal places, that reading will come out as 1.743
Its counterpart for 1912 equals 1.424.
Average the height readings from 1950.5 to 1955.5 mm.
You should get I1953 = 1.58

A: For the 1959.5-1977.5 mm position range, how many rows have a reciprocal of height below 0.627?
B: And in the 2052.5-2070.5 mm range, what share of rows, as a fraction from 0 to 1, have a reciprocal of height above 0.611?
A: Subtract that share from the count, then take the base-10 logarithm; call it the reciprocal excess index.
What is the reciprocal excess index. 1.2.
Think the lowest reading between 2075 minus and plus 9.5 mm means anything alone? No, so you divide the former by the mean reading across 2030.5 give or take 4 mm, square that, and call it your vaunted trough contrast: 0.83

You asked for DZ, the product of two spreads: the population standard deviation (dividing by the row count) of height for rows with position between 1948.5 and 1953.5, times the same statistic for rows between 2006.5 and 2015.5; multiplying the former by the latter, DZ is 0.0023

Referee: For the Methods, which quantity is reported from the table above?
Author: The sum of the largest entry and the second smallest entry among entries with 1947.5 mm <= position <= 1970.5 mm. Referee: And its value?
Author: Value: 3.22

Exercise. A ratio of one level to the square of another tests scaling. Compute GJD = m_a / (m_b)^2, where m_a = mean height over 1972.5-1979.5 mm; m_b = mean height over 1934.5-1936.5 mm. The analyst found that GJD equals 0.72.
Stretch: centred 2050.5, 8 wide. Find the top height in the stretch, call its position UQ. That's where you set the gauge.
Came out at 2054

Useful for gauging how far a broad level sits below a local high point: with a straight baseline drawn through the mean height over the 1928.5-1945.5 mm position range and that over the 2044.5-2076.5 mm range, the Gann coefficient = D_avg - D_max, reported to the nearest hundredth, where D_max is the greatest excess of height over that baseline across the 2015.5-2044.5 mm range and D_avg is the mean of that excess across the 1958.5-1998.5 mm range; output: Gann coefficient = -0.11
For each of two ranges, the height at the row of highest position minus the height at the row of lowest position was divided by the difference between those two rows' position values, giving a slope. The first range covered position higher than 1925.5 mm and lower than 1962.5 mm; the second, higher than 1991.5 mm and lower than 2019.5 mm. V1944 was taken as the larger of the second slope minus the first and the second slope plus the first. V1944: 0.00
